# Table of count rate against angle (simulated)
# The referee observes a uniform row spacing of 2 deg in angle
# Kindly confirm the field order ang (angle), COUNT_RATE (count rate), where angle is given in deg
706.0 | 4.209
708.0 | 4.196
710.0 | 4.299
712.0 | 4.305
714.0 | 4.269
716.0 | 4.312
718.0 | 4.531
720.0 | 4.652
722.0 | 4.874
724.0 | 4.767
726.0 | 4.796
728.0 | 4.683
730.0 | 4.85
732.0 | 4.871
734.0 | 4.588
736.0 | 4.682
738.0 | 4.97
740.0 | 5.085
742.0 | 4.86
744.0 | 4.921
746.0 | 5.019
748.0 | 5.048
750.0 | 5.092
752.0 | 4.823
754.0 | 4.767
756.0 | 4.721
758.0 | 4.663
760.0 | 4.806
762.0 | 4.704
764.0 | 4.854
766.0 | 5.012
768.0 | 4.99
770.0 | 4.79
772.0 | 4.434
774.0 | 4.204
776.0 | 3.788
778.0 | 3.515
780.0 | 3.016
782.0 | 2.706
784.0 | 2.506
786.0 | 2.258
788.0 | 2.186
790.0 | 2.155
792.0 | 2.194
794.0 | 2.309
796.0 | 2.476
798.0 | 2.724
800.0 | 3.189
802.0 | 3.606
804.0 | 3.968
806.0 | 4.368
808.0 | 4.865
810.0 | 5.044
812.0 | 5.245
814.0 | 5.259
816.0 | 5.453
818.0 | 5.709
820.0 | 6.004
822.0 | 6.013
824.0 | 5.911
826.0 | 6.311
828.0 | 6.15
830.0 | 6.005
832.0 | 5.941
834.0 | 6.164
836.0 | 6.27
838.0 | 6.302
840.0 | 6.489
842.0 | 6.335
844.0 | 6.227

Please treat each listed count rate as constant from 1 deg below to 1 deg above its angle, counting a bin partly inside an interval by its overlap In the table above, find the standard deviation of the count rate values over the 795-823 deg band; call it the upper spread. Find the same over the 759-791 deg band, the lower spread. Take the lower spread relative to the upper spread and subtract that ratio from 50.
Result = 49.1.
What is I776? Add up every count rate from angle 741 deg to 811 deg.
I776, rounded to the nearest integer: 139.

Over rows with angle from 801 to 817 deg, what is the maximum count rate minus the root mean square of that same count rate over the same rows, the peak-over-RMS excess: 0.7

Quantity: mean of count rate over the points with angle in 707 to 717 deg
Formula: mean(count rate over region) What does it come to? 4.3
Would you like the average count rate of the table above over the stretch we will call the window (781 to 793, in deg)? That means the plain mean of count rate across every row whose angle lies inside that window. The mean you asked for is 2.3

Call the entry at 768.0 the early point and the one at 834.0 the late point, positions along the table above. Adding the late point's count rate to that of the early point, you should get 11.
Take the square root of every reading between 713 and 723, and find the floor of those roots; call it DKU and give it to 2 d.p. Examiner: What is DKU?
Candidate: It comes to 2.07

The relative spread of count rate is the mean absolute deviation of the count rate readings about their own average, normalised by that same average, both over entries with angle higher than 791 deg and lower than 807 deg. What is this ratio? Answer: 0.22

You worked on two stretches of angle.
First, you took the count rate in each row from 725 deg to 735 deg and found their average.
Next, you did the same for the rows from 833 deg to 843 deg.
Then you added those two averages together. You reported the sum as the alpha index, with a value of 11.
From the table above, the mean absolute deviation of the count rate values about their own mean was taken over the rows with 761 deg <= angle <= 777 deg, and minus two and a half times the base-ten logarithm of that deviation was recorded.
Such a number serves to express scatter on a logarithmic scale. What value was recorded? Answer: 1.2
